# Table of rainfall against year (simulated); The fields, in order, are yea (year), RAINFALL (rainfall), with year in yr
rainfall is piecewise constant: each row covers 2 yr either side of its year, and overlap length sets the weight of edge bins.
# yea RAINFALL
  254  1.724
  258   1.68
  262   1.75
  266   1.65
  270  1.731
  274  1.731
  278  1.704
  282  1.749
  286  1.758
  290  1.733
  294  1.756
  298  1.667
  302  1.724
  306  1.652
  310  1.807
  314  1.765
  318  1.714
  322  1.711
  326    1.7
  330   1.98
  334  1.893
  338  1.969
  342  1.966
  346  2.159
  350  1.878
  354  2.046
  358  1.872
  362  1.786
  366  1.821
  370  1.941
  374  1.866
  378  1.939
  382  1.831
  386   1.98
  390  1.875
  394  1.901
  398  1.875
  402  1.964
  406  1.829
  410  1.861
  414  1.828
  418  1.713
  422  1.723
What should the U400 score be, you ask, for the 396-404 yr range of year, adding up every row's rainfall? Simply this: 3.84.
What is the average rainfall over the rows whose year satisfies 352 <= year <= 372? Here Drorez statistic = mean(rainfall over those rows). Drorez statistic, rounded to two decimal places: 1.89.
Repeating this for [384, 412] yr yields 1.90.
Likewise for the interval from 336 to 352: 1.99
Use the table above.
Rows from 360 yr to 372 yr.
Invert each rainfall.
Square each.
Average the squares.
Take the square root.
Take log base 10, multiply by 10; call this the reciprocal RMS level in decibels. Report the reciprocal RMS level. -2.7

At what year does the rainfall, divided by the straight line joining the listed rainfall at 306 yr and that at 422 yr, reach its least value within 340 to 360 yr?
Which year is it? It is 358 yr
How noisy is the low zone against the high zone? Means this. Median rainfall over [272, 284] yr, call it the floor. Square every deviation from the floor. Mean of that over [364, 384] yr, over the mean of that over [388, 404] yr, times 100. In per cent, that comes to 79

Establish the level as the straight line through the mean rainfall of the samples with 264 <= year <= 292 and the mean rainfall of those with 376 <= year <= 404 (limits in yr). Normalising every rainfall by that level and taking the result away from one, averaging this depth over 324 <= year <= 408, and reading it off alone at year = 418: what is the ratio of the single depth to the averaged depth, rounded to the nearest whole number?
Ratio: -6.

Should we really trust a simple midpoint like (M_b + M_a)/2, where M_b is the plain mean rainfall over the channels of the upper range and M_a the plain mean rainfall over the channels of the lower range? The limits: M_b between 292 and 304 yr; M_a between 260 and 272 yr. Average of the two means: 1.71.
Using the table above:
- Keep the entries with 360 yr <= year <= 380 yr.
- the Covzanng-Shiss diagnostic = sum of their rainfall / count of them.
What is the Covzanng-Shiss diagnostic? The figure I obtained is 1.87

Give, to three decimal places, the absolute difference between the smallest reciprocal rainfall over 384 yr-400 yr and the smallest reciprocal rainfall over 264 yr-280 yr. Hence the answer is 0.073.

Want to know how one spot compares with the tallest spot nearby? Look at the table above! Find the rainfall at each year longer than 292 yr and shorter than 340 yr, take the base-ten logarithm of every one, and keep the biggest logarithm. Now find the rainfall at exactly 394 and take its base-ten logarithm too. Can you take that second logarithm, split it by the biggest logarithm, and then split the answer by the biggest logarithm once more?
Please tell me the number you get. 3.17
